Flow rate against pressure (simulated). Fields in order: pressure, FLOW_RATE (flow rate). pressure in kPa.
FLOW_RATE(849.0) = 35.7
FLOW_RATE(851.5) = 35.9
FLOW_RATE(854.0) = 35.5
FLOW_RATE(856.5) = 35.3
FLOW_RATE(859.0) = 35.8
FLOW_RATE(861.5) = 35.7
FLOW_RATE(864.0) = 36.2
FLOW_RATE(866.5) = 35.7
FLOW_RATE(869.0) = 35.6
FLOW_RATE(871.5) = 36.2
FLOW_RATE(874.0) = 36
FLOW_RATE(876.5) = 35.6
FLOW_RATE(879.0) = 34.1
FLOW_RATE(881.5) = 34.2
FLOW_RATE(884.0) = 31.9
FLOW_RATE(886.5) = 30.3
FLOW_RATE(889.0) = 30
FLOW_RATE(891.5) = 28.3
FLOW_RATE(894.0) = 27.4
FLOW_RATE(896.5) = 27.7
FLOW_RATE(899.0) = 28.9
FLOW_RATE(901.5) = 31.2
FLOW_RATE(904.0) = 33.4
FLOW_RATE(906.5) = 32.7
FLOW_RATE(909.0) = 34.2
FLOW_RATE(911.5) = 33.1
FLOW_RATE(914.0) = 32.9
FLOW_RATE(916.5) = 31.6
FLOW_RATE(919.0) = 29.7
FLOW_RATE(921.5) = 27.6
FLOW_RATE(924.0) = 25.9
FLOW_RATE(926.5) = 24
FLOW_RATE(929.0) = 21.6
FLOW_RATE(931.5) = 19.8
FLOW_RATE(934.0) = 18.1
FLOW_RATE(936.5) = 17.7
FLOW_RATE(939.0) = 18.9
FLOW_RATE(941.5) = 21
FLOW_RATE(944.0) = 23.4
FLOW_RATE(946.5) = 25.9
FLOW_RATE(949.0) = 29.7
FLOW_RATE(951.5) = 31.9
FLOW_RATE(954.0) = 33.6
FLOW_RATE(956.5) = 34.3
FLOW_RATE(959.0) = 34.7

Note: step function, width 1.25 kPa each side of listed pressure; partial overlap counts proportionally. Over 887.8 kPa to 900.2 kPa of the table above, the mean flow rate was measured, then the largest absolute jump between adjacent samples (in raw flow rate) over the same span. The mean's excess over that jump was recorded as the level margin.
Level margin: 27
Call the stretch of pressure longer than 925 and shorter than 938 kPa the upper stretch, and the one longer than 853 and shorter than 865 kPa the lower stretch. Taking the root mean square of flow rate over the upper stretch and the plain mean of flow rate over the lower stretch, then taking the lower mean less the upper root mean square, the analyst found 15.3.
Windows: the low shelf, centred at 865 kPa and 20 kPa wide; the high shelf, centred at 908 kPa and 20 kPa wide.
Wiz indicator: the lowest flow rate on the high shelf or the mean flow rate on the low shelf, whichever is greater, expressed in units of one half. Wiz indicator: 71.6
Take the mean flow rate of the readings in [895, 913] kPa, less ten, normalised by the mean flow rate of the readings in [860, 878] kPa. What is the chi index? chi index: 0.60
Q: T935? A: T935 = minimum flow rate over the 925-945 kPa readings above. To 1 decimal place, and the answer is 17.7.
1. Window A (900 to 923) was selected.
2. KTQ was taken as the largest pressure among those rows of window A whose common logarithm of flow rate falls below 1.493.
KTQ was 921.5 kPa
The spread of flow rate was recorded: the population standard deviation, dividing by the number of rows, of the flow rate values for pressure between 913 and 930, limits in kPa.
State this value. 3.8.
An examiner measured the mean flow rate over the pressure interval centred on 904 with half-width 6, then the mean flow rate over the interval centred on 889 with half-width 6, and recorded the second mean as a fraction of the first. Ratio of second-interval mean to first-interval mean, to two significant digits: 0.92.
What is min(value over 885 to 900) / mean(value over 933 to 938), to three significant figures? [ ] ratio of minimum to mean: 1.53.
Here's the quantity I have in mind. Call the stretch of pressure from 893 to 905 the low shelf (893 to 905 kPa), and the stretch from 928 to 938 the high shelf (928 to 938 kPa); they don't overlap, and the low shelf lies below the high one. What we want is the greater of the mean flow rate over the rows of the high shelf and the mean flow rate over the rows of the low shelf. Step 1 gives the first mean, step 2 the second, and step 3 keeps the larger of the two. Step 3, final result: 29.7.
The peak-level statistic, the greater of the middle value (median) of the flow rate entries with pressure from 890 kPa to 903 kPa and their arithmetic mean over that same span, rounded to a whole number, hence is 29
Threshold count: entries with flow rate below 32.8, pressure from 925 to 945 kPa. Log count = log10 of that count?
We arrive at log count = 0.90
